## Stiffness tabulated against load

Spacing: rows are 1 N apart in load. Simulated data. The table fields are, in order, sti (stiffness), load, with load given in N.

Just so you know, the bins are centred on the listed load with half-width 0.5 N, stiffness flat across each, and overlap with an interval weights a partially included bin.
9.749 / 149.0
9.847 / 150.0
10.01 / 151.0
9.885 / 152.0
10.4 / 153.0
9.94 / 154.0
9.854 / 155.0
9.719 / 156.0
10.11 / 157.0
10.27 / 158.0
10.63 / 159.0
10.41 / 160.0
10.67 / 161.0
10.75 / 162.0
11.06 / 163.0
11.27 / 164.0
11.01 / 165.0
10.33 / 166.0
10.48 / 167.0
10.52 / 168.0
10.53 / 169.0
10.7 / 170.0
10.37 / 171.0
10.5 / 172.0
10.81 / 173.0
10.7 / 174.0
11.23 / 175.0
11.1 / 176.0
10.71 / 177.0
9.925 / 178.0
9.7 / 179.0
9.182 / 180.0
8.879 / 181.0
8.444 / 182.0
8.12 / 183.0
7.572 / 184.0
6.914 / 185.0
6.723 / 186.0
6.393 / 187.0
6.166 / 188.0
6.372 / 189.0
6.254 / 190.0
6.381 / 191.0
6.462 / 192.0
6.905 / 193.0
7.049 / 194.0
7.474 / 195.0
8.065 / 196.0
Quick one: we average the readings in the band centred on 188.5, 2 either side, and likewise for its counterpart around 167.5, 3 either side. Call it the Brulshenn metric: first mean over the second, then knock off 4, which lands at -3.41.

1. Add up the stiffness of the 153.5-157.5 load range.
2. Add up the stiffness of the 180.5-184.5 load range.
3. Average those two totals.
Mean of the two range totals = 36.3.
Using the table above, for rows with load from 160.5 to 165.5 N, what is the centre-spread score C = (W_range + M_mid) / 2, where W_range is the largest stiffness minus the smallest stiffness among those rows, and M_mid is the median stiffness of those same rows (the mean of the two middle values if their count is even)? 5.8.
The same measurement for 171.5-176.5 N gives 5.8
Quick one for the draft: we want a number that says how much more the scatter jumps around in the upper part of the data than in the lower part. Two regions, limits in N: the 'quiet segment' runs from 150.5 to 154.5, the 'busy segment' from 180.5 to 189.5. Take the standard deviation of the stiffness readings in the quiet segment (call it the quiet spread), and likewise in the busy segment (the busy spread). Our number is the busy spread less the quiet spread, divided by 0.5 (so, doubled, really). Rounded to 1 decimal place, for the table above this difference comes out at 1.5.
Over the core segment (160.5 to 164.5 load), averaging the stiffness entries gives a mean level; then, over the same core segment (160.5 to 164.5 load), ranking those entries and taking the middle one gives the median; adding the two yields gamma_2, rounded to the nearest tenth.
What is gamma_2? 21.8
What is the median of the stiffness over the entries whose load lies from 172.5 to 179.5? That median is 10.71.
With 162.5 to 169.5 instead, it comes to 10.53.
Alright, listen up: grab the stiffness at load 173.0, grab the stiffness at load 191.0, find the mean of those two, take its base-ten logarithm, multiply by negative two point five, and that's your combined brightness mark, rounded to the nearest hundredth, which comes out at -2.34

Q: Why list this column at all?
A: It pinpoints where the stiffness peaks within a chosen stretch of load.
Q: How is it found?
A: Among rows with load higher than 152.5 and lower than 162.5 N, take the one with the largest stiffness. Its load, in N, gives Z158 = 162.0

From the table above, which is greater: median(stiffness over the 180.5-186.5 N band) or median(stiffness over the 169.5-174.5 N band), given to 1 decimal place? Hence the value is 10.7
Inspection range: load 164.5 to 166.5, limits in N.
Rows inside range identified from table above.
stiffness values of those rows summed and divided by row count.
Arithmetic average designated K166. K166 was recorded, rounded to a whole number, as 11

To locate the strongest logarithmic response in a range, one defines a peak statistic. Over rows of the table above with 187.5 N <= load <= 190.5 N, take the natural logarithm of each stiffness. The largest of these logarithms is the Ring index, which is 1.85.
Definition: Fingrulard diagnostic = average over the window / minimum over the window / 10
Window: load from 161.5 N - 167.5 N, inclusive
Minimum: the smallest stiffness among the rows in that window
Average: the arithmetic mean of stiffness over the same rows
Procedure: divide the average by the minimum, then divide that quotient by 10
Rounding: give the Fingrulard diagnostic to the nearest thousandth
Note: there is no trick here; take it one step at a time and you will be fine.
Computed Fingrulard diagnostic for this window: 0.105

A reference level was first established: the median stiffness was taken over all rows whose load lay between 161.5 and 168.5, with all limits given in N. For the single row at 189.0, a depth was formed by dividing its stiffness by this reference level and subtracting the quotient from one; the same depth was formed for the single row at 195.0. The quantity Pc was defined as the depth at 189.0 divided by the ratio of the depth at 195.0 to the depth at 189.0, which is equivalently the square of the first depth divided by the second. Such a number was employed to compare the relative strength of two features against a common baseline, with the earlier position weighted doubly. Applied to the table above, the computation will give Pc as 0.5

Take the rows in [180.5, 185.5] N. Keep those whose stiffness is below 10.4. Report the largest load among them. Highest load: 185.0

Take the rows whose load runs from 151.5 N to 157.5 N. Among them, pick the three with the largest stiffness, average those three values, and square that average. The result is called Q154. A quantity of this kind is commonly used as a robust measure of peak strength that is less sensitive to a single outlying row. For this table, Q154 103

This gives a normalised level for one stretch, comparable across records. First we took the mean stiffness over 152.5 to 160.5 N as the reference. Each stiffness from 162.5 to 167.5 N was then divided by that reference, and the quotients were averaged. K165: 1.07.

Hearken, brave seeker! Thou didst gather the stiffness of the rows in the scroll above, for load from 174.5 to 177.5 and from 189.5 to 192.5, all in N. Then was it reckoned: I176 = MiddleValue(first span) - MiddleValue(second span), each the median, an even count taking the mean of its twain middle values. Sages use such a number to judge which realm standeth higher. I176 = 4.7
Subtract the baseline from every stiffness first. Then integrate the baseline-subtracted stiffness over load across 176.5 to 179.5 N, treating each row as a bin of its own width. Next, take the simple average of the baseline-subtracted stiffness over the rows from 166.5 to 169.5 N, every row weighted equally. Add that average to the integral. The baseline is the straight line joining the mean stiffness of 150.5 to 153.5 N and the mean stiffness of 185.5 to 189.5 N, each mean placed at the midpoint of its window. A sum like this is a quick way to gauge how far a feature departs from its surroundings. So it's 10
